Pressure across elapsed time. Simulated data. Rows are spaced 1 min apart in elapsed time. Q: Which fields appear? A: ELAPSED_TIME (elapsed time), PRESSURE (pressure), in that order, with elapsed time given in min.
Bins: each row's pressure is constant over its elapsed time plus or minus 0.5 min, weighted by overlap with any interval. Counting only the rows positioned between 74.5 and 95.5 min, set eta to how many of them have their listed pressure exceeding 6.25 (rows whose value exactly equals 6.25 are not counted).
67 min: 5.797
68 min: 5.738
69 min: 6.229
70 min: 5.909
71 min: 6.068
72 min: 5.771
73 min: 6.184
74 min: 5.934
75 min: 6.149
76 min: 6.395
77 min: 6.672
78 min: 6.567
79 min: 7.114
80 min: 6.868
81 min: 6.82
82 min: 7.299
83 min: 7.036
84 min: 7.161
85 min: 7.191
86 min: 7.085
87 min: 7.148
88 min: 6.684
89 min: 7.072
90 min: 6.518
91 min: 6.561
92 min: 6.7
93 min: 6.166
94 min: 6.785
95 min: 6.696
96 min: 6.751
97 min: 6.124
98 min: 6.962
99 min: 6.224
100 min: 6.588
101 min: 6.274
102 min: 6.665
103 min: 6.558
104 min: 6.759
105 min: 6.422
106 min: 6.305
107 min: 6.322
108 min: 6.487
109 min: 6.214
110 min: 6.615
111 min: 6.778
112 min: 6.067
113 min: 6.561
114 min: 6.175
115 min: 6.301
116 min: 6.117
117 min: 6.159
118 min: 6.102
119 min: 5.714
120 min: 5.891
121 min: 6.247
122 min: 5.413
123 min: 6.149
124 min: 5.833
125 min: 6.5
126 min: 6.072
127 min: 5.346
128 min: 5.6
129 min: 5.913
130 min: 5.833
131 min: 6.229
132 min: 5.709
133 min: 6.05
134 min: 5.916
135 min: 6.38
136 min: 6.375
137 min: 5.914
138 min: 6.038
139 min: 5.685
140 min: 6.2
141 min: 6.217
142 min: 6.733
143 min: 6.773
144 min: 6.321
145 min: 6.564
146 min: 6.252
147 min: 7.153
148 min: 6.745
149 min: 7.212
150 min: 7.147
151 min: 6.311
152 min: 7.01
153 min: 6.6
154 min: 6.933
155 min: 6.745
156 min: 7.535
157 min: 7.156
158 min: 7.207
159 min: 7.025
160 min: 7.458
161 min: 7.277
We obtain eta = 19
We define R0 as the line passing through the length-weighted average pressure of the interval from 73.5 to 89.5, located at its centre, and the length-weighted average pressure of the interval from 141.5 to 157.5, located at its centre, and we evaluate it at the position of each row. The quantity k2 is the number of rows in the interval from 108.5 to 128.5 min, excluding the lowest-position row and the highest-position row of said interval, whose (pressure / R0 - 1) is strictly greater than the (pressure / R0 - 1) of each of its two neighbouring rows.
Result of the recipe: 7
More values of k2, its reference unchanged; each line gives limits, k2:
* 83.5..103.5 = 9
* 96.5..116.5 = 8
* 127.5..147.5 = 7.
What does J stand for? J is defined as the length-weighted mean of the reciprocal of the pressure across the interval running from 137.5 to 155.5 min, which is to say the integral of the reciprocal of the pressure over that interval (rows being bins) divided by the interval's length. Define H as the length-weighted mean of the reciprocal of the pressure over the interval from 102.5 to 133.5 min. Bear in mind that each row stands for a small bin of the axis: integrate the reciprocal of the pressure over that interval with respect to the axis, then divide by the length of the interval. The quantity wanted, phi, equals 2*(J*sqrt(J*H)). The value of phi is 0.048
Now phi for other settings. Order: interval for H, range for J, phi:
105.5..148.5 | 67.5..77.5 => 0.054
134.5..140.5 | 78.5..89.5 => 0.043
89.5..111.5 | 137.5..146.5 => 0.050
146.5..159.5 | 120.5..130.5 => 0.053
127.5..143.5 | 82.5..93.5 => 0.045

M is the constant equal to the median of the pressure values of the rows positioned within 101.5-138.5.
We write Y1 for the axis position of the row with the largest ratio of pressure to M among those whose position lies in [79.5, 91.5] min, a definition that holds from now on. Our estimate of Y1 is 82 min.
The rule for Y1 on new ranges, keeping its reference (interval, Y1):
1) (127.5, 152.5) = 149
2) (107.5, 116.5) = 111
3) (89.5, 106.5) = 98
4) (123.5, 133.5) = 125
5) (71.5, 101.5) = 82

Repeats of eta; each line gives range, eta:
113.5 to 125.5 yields 2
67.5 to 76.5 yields 1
